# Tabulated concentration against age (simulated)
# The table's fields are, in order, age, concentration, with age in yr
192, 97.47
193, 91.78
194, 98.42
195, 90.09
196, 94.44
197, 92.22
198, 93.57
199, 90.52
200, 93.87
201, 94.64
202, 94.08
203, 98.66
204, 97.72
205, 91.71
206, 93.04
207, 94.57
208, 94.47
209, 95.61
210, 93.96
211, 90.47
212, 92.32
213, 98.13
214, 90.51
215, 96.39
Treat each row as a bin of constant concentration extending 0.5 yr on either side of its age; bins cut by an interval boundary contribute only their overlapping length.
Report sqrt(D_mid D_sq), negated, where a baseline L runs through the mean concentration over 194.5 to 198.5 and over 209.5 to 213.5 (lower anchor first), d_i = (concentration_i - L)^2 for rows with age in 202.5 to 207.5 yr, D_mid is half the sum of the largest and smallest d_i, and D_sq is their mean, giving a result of -13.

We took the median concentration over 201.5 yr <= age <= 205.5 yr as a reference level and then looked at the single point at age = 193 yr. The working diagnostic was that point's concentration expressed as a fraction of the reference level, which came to 0.96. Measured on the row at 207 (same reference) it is 0.99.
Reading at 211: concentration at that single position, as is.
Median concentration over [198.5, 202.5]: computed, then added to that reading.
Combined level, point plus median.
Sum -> 184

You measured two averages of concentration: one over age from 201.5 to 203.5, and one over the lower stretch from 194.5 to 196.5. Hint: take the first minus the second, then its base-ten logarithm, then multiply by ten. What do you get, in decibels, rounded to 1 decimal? 6.1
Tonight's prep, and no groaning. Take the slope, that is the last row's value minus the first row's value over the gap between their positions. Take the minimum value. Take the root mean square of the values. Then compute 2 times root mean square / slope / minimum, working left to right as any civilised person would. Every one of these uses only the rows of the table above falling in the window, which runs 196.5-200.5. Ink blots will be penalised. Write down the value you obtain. 4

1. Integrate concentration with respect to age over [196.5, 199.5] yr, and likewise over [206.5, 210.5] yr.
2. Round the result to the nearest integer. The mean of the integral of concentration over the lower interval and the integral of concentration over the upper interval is 327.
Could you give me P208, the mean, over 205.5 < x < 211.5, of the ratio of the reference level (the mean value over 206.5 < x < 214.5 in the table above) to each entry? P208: 1.00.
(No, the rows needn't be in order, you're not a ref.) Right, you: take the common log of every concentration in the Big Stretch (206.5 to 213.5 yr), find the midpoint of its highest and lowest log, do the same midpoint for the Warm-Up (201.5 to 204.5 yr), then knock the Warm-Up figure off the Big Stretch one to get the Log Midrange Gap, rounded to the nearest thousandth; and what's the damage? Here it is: -0.010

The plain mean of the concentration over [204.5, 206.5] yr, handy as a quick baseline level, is 92.4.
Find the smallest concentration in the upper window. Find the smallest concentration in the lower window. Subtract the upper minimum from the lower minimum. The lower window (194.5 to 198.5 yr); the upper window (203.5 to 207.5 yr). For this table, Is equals -1.6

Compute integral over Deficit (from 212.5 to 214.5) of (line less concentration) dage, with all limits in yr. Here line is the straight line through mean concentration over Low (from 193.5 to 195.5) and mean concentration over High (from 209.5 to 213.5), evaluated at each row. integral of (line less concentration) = -1.3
